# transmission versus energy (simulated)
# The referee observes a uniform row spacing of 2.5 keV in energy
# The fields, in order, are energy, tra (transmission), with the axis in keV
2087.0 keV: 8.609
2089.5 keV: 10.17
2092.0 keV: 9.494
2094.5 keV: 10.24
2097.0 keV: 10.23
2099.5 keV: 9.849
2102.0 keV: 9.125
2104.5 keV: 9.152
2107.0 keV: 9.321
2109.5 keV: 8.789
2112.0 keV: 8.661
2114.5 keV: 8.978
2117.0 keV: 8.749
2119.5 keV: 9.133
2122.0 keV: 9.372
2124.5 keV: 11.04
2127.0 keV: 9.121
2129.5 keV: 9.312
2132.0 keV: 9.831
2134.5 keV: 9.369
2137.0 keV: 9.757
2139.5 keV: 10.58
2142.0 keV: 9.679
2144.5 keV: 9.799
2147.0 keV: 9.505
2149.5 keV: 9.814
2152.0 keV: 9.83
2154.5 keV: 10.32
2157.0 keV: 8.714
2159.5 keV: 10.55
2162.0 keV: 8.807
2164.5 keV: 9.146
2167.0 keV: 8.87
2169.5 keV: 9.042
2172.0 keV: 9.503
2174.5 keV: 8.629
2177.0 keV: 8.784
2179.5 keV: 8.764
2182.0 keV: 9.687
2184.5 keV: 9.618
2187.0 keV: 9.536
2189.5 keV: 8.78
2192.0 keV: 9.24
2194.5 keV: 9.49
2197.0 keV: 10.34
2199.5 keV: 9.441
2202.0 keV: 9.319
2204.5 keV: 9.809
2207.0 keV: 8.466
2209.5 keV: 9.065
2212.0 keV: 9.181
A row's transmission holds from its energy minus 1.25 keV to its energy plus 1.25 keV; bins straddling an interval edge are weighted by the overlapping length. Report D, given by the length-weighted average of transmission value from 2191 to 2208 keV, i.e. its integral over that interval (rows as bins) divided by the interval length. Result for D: 9.46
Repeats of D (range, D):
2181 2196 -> 9.40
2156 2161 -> 9.64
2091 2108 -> 9.64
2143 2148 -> 9.66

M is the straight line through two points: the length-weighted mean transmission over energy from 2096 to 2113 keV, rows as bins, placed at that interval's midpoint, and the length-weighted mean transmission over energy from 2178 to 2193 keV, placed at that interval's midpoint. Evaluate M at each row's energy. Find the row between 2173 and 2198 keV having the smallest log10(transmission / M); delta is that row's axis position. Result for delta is 2174.5 keV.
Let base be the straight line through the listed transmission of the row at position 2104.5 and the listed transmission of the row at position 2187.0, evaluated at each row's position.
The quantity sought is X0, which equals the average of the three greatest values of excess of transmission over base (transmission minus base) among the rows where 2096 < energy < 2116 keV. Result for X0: 0.66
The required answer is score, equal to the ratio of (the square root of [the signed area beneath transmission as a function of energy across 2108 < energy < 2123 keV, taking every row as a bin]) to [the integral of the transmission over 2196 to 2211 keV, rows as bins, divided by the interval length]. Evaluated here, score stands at 1.23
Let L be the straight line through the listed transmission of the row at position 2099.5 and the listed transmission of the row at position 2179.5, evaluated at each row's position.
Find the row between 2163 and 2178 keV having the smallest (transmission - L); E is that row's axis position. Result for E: 2174.5 keV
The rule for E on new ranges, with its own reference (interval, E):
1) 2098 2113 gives 2112.0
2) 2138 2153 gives 2147.0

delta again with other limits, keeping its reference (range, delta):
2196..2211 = 2207.0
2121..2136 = 2127.0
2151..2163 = 2157.0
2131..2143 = 2134.5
